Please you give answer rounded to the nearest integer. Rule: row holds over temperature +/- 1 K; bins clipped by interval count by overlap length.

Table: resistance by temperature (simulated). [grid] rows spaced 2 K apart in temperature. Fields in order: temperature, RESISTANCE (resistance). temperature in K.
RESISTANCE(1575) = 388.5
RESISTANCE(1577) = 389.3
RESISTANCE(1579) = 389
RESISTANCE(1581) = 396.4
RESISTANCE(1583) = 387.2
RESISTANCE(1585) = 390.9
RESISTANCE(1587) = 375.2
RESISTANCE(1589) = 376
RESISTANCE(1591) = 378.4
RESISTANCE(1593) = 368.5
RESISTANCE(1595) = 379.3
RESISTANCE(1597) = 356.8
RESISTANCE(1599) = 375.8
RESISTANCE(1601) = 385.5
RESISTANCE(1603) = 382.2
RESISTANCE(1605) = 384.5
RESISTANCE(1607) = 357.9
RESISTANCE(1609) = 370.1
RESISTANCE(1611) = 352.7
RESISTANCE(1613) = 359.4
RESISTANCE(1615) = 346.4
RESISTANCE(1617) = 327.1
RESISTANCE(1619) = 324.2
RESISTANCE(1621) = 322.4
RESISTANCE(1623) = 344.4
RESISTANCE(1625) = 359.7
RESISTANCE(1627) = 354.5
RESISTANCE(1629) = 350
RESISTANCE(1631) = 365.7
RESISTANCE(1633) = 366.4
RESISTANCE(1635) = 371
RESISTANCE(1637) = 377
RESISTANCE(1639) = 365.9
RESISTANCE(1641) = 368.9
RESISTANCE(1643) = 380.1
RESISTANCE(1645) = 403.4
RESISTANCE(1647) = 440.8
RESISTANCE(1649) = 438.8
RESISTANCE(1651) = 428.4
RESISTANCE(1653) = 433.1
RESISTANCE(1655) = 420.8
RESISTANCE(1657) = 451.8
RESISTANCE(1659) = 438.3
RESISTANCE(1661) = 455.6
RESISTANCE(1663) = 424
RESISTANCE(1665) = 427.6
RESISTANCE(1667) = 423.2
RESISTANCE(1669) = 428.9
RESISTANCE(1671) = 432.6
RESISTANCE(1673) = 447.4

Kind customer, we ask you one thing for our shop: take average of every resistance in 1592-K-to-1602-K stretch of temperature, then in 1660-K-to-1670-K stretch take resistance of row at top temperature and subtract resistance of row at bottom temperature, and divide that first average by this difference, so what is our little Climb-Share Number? -14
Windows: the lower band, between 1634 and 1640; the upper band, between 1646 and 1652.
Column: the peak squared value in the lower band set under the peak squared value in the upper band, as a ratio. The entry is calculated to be 1.37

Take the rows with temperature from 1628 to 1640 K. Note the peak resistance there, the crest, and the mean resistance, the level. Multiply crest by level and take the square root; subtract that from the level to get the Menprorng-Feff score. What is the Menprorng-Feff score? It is -5.5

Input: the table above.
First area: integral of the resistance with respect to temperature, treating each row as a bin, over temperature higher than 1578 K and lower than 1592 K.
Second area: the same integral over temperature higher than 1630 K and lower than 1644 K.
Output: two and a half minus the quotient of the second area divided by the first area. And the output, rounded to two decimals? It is 1.54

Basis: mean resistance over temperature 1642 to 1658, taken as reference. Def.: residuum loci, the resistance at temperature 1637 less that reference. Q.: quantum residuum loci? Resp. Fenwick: -48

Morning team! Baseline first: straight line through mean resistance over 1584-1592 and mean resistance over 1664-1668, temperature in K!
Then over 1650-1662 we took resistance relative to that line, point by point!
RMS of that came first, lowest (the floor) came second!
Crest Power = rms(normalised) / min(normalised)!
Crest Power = 1.04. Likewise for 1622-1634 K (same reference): 1.03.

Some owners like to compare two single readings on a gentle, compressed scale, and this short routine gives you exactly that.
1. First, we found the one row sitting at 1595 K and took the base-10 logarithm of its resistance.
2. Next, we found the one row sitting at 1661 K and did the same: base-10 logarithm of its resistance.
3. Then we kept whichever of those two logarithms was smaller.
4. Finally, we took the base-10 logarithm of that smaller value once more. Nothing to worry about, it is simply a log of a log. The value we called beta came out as 0.411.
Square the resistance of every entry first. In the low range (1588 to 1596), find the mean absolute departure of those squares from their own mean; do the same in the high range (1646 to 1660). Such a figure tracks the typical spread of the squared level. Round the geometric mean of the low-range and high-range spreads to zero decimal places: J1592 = 4101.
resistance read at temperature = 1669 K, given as 428.9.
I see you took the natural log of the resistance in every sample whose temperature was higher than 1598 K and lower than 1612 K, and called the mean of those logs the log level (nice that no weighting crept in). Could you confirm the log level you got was 5.92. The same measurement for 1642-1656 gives 6.04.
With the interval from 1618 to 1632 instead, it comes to 5.84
